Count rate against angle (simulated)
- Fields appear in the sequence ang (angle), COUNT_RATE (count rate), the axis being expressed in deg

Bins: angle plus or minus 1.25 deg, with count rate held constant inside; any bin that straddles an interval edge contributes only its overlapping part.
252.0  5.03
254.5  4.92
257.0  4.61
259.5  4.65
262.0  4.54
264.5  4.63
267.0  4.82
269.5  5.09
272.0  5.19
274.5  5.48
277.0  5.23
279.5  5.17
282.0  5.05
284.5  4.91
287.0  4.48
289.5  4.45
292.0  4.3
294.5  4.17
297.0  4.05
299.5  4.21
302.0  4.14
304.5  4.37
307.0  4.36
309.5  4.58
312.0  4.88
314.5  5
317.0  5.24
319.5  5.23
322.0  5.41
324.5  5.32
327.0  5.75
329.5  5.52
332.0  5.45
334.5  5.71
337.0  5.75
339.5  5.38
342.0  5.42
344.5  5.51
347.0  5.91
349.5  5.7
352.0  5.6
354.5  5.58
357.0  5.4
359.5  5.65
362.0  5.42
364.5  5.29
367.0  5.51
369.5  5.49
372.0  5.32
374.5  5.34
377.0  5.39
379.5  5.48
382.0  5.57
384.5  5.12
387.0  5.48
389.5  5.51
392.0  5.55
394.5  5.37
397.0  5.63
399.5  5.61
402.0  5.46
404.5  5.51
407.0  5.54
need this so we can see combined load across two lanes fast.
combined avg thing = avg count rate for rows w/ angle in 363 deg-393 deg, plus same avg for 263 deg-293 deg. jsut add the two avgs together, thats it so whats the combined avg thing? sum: 10.32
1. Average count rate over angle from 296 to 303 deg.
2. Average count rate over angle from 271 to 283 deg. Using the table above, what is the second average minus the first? 1.1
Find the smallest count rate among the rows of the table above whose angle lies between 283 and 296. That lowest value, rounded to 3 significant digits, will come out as 4.17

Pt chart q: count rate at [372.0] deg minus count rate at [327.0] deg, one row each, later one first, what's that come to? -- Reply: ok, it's -0.4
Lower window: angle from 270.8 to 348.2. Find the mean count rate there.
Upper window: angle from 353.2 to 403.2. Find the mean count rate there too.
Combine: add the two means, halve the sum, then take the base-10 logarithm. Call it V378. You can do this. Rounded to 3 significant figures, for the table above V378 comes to 0.719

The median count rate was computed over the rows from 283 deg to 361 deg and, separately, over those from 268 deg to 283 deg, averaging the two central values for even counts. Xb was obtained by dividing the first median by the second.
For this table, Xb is 1.03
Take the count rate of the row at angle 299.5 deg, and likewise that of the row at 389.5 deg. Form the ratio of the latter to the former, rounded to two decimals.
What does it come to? 1.31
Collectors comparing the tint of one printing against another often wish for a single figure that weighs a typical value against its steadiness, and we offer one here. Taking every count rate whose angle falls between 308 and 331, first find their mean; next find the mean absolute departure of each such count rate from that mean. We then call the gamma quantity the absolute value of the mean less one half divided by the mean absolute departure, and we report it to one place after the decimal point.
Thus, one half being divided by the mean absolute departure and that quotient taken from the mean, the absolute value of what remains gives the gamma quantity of 3.3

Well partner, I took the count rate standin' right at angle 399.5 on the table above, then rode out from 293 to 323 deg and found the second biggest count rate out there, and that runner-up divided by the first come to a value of 0.93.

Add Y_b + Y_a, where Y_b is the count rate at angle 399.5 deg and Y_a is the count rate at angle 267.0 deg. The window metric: 10.4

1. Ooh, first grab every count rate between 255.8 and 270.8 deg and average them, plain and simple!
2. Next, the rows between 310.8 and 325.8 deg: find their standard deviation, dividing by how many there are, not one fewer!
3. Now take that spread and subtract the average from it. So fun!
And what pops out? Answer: -4.54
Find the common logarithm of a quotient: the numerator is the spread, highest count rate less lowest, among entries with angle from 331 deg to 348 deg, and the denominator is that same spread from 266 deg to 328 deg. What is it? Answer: -0.51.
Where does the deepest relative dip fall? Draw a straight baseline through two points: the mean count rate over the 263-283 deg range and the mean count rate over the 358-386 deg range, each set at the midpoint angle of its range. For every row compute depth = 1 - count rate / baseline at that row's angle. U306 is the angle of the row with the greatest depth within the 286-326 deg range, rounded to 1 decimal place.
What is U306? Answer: 297.0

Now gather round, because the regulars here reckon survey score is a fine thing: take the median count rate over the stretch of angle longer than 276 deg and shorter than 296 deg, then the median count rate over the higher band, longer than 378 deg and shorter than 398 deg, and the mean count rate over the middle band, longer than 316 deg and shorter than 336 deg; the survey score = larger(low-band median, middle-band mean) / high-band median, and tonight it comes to 0.99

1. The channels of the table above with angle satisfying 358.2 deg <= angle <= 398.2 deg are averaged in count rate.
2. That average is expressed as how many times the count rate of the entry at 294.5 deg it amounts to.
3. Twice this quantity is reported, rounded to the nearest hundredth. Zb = 2.61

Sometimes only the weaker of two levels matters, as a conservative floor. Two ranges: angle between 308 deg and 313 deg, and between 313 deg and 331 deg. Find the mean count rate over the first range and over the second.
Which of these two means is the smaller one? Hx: 4.7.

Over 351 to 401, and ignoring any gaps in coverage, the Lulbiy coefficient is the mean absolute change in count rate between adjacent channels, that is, 0.148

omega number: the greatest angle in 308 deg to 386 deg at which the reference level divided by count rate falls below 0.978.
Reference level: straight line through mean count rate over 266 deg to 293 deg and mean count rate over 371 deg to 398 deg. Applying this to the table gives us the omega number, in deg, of 382.0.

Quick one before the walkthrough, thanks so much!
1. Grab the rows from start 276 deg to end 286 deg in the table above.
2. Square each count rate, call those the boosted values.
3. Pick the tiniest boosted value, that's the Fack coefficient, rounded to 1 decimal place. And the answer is 24.1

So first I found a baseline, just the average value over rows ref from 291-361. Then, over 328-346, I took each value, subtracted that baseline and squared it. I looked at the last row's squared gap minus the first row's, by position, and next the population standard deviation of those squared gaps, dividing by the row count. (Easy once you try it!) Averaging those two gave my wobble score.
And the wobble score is 0.055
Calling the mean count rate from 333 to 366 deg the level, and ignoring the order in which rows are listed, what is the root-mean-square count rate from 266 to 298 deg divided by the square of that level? 0.156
